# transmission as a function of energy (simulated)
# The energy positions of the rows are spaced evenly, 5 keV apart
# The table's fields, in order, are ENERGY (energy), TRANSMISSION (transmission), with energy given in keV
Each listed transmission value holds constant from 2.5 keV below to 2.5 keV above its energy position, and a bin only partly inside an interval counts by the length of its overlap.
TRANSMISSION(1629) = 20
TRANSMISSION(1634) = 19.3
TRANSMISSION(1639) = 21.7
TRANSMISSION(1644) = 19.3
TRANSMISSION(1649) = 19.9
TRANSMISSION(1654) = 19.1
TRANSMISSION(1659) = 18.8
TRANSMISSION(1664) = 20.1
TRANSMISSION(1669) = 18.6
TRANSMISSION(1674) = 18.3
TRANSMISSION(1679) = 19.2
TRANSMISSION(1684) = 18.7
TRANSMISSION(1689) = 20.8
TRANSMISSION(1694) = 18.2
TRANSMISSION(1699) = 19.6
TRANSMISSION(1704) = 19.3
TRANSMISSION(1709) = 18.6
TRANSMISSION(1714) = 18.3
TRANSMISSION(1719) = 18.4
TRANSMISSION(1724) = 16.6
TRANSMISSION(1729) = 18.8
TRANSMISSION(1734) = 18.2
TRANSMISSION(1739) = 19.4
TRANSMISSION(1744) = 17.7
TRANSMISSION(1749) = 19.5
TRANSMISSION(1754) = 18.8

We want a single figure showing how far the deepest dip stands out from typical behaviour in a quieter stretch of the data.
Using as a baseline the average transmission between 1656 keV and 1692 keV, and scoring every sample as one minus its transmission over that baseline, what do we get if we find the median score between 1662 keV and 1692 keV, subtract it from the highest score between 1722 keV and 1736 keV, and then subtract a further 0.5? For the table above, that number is -0.38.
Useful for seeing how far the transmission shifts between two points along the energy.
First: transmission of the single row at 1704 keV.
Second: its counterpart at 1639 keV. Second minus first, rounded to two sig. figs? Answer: 2.4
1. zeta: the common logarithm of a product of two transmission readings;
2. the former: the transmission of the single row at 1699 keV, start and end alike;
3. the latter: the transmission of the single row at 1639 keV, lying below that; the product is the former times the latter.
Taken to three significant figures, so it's 2.63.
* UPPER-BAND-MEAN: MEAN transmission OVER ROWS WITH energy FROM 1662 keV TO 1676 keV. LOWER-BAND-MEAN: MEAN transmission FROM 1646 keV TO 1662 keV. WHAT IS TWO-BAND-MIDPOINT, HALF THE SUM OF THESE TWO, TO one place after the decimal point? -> 19.1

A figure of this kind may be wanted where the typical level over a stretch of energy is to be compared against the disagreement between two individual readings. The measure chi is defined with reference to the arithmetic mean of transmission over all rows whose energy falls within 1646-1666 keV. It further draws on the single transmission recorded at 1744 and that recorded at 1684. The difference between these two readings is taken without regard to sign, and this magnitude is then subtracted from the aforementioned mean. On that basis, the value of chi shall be 18.5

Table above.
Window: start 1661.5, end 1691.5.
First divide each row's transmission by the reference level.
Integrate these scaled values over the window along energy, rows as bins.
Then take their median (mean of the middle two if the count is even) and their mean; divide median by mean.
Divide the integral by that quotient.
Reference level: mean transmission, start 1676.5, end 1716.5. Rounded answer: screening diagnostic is 30.8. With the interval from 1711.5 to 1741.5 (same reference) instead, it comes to 28.6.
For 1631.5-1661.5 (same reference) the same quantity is 31.6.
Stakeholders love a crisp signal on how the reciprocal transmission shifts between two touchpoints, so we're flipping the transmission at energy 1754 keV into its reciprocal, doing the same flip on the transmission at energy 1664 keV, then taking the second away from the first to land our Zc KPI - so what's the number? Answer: 0.0034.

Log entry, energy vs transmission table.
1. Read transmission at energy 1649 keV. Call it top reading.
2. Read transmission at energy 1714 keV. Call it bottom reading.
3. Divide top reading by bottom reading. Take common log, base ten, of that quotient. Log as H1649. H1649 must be 0.04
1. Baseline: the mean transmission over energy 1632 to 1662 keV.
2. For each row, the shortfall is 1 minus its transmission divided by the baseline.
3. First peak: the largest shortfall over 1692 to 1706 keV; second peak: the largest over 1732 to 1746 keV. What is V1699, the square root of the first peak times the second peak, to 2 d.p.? 0.09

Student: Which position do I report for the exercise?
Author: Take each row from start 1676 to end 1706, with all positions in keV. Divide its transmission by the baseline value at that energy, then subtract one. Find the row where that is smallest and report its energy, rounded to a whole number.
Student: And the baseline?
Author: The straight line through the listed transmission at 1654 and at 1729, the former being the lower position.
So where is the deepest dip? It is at 1694 keV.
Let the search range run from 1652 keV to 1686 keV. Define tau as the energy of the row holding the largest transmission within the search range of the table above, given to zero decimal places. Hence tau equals 1664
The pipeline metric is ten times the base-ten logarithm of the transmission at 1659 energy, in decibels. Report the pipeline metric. 12.7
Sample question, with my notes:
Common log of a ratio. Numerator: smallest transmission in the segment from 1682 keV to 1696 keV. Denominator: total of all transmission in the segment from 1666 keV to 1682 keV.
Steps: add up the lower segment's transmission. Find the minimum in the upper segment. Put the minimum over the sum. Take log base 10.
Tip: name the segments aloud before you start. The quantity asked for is -0.49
